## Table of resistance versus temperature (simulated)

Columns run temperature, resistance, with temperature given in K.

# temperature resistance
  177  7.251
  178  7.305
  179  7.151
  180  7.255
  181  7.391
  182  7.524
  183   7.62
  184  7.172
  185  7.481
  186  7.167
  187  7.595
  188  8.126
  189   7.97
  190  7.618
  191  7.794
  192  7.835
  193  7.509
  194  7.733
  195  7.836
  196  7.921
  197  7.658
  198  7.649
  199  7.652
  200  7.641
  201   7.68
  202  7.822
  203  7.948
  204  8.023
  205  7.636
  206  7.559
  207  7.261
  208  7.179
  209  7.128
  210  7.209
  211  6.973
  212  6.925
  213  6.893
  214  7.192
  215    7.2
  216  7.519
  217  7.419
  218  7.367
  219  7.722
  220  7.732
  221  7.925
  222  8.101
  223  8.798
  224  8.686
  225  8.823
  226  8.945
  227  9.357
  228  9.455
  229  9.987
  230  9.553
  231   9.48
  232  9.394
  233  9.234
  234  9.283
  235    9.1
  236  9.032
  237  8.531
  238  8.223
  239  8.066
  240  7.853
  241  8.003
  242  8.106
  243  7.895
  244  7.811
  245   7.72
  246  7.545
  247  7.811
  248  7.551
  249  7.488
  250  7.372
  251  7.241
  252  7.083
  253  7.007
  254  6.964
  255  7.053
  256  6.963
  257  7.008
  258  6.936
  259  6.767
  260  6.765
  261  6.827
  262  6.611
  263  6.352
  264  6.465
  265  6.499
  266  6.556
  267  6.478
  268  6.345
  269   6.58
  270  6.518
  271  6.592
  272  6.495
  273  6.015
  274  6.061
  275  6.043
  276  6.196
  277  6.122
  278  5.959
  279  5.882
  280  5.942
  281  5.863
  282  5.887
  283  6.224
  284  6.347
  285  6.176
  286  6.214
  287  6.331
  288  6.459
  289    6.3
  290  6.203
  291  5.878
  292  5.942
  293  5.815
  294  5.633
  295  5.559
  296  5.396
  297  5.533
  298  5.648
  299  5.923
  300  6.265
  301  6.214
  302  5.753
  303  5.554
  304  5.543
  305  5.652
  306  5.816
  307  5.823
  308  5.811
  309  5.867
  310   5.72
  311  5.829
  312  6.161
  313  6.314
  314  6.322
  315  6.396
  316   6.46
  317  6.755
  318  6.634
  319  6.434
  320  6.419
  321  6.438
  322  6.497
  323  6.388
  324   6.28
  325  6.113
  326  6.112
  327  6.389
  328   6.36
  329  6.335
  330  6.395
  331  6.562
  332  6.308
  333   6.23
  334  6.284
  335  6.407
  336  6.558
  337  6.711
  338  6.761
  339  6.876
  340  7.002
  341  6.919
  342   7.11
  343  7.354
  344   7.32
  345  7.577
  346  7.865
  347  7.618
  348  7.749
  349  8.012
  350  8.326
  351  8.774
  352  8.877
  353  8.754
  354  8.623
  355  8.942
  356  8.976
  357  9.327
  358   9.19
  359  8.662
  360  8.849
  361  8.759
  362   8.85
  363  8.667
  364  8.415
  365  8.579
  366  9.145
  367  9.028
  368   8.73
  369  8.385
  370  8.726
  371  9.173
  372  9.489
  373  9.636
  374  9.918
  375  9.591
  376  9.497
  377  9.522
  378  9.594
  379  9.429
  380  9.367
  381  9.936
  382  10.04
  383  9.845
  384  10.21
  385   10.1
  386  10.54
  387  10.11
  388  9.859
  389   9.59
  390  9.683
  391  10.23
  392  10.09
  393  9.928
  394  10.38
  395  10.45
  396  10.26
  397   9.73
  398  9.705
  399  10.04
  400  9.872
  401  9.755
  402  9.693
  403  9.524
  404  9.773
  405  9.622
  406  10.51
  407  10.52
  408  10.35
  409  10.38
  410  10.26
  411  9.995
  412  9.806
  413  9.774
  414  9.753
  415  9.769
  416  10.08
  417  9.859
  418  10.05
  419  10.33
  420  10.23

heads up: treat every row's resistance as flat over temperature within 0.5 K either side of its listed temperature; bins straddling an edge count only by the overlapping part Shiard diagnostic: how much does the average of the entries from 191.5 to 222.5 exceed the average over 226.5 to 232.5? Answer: -2.0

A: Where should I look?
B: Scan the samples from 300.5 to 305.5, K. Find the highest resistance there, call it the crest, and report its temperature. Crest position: 301 K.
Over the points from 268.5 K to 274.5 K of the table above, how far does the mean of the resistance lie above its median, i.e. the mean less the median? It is -0.13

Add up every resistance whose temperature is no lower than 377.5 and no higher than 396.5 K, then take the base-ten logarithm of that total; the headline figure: 2.28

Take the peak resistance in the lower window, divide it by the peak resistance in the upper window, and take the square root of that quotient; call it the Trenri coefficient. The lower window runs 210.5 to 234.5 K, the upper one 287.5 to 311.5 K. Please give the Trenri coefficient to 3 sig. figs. 1.24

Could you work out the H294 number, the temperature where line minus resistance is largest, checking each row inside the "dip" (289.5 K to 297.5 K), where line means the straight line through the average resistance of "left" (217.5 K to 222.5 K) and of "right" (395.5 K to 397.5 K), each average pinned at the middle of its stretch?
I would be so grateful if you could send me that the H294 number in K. 296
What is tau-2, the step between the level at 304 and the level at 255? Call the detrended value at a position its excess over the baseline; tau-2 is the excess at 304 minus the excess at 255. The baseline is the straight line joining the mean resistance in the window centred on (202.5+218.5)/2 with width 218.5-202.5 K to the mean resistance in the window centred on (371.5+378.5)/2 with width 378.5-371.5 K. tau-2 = -2.2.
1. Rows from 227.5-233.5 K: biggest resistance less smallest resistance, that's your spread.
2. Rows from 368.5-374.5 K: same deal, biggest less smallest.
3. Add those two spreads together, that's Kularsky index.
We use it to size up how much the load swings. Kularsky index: 2.29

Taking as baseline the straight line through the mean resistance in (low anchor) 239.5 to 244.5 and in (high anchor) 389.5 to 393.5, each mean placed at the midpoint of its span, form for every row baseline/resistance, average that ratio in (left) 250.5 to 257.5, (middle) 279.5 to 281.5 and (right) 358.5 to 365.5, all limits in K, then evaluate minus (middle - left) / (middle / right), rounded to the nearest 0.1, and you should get -0.2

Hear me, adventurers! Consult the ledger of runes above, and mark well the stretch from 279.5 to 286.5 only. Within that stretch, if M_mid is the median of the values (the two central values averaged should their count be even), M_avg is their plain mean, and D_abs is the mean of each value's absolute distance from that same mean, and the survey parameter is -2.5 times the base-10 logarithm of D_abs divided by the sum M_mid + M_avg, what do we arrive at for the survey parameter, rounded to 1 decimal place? 4.7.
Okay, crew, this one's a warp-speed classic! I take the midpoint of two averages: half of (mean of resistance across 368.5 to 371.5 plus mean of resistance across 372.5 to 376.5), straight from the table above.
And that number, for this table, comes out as 9.2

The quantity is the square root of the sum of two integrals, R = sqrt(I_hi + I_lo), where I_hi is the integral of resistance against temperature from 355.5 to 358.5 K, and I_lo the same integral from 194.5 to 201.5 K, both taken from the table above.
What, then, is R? 9.0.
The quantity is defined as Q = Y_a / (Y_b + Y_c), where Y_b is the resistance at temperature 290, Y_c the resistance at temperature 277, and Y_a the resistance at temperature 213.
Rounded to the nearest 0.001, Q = 0.559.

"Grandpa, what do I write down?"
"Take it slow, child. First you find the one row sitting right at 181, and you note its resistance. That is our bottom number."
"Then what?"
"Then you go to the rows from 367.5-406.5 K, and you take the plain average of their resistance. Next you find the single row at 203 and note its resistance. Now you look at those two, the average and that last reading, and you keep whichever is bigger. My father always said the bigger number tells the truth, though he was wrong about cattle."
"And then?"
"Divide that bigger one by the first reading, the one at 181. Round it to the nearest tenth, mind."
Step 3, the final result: 1.3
